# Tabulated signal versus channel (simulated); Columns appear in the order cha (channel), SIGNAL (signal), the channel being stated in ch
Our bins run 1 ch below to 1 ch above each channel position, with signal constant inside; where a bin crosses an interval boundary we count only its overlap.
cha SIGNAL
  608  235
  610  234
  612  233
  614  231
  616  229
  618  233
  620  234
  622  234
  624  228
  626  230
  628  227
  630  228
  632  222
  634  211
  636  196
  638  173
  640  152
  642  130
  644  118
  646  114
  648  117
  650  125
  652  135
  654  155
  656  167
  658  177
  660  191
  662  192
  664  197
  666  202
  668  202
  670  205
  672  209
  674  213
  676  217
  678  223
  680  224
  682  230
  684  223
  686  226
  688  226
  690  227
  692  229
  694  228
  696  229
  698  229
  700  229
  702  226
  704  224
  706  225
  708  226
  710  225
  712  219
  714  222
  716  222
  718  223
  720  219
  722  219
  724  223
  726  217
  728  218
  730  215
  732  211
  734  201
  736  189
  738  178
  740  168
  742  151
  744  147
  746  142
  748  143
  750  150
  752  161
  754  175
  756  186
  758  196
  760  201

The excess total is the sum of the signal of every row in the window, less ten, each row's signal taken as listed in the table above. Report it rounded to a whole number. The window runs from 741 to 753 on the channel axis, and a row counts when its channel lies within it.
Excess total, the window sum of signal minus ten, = 884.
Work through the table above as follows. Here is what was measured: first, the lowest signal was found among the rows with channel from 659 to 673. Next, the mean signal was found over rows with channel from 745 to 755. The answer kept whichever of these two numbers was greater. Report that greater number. 191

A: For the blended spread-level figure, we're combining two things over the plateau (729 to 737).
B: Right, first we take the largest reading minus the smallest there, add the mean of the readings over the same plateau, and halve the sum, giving 115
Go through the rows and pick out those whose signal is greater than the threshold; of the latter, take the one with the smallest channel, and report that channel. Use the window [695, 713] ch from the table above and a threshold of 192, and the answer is 696 ch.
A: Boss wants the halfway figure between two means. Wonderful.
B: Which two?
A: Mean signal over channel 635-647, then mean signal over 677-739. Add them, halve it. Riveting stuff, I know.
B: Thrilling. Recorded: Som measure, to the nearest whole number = 184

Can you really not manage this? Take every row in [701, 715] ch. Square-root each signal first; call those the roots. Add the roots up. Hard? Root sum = 105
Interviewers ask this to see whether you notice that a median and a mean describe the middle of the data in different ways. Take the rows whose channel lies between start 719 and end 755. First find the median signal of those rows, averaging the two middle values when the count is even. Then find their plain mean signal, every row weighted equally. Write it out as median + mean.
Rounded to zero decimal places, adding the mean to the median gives 368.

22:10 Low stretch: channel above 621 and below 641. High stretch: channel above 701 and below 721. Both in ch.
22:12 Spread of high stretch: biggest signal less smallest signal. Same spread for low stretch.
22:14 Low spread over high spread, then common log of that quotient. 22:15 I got 1.1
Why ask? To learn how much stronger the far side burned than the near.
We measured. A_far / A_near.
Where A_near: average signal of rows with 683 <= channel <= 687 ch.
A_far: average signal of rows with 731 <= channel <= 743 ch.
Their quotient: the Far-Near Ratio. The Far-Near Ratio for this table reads 0.82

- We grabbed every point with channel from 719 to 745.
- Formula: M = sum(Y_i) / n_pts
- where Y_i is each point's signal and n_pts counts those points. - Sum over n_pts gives 197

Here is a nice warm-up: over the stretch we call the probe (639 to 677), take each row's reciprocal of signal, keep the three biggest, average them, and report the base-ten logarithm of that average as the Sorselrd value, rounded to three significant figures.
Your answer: -2.07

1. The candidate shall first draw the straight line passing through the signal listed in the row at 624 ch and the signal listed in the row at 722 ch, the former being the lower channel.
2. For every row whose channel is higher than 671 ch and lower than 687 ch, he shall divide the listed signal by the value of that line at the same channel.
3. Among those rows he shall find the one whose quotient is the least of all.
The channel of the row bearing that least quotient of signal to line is 672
